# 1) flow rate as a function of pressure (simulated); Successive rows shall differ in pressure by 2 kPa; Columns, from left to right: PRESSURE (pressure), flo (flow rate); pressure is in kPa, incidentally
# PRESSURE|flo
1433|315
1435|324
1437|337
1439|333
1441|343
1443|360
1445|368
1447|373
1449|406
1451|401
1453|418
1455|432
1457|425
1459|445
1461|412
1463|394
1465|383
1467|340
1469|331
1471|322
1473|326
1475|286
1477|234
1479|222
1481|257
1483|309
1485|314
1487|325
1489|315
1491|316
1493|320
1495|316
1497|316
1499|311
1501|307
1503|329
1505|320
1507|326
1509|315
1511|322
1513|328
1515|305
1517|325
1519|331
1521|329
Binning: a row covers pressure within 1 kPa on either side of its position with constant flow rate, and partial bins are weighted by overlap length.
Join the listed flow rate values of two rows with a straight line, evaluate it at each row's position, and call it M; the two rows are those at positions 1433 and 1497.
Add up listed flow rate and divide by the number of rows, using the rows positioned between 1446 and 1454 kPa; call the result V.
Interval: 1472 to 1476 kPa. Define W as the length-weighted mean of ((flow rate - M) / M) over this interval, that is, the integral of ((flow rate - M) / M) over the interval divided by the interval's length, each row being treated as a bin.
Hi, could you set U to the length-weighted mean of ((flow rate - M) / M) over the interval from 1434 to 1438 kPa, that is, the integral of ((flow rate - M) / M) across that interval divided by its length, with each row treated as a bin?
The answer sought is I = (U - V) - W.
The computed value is -399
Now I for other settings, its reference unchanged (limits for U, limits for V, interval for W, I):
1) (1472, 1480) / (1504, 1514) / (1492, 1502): -322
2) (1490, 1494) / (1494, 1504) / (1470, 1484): -316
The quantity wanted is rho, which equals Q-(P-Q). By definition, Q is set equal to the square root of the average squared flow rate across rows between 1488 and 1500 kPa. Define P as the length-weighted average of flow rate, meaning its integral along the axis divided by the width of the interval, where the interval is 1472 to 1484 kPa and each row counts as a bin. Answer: 359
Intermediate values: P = 272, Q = 316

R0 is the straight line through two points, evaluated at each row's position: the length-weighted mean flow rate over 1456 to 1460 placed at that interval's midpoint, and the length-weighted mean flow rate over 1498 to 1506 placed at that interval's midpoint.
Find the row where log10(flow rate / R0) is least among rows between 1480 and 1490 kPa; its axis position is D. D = 1481 kPa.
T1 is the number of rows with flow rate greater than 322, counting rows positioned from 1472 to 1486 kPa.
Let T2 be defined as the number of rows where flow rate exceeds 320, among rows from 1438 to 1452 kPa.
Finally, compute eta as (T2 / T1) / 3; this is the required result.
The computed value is 2.3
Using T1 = 1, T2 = 7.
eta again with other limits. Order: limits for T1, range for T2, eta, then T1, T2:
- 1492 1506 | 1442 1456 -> 2.3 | 1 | 7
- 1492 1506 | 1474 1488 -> 0.3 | 1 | 1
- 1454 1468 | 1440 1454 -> 0.3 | 7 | 7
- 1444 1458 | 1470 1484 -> 0.1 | 7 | 2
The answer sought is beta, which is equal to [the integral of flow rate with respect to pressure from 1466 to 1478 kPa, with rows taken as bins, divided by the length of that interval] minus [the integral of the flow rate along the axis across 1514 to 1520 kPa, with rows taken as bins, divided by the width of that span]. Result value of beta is -14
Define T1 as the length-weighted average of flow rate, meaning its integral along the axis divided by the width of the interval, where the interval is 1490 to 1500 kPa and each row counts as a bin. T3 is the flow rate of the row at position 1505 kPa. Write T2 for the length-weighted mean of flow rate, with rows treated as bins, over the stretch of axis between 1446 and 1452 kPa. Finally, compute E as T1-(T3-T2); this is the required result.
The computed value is 389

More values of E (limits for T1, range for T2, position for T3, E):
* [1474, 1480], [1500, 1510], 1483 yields 258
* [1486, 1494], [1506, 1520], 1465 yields 258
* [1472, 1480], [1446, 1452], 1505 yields 340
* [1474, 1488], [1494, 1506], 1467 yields 255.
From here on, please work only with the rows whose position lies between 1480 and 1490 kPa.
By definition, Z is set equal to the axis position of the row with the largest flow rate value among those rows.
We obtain 1487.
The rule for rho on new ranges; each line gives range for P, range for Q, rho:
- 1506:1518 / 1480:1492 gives 293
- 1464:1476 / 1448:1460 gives 512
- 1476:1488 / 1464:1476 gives 388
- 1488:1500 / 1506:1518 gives 325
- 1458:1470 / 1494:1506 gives 249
